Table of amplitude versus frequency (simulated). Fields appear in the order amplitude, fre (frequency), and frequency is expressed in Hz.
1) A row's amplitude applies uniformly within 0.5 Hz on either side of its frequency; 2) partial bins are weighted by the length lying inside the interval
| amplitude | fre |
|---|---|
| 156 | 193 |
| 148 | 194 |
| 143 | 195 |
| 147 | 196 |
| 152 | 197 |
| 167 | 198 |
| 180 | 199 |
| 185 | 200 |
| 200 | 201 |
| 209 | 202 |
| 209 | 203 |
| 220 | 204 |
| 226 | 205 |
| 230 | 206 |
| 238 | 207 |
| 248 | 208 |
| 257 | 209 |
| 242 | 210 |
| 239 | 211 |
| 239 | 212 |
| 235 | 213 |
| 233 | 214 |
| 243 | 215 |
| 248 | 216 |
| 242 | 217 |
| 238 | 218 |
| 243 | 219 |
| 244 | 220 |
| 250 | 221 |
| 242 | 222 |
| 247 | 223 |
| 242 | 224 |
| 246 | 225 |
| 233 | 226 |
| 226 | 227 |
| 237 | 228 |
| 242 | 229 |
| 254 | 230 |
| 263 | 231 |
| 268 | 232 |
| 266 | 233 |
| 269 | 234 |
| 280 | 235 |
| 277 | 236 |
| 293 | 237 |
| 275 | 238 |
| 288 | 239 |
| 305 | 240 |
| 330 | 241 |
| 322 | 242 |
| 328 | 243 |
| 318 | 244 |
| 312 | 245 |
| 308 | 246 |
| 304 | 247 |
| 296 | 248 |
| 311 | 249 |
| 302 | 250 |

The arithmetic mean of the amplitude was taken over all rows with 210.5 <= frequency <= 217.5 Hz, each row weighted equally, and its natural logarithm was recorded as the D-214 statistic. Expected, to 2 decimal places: 5.48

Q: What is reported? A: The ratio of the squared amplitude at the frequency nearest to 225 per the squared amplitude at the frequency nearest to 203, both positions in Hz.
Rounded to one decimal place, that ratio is 1.4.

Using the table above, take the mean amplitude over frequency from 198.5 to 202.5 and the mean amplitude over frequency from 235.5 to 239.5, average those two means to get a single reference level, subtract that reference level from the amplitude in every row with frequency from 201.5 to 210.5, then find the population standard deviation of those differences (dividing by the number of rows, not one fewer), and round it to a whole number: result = 16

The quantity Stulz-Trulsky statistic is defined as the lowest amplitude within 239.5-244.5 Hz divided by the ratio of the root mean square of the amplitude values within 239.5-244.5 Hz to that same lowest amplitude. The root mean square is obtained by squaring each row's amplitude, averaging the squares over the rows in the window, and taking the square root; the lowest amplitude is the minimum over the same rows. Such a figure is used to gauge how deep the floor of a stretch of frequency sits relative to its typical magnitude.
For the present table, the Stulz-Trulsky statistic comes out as 290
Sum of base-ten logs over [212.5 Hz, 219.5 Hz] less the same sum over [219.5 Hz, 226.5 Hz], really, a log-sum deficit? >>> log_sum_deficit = -0.04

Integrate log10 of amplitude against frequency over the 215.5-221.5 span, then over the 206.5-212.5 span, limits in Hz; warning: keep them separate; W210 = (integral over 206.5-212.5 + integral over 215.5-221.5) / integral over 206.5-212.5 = 2.00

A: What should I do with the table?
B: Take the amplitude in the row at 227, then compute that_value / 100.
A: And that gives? 2.26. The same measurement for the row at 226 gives 2.33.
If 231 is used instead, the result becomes 2.63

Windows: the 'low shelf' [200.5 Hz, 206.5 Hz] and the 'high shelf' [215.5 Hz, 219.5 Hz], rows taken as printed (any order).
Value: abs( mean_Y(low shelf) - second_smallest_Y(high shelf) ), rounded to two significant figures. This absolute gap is 26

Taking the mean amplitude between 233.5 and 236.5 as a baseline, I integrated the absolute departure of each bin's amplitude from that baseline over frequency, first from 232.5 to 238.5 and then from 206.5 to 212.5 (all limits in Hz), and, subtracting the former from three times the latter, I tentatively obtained 527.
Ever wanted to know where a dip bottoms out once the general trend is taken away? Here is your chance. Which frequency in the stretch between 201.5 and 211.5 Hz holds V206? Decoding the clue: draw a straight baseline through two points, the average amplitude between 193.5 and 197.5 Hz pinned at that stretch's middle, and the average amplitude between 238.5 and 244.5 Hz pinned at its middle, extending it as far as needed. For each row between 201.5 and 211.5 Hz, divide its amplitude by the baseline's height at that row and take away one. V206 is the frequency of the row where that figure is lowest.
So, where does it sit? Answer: 211 Hz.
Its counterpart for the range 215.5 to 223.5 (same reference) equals 222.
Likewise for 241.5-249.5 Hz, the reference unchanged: 248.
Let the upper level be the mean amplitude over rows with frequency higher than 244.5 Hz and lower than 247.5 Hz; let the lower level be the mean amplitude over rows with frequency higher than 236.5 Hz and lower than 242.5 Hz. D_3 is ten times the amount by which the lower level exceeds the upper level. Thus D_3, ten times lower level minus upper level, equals -58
